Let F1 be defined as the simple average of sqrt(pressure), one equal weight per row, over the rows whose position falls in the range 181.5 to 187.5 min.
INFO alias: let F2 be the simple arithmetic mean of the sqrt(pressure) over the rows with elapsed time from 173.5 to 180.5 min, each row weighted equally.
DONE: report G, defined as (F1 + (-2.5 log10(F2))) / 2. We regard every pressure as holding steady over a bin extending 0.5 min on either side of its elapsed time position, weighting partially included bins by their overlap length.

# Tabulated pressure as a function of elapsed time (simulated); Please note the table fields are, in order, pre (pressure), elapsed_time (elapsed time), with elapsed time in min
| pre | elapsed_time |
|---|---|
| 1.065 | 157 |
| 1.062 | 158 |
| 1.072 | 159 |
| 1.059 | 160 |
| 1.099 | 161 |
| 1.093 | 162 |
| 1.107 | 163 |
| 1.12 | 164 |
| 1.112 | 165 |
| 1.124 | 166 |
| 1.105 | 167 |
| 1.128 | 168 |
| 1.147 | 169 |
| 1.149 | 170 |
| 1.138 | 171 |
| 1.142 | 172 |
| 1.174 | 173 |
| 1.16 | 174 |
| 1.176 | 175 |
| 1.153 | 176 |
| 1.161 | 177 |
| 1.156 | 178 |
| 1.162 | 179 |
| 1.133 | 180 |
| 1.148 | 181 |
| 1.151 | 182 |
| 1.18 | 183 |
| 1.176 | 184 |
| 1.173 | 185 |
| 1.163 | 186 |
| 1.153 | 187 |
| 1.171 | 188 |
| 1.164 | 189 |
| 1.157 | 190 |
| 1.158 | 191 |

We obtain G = 0.500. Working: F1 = 1.08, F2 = 1.08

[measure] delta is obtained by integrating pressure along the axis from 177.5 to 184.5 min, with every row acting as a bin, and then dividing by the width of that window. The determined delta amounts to 1.16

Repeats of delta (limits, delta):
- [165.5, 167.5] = 1.11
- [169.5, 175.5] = 1.16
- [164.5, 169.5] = 1.12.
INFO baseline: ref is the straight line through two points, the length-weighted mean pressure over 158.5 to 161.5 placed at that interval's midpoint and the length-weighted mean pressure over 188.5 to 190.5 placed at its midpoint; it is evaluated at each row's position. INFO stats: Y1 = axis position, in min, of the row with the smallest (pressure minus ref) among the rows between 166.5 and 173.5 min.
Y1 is 167 min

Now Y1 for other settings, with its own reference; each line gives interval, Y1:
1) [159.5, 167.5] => 160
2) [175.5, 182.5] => 180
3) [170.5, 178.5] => 178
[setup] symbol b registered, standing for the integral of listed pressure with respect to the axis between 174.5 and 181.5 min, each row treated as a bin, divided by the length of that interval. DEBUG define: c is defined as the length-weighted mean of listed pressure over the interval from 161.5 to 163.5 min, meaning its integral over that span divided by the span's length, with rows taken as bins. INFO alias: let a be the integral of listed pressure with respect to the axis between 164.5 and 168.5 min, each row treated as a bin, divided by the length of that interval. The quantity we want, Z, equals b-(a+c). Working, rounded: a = 1.12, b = 1.16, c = 1.10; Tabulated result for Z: -1.06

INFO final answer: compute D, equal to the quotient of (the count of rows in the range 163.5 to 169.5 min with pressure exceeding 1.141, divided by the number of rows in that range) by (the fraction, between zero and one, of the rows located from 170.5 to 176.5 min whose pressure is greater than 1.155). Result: 0.3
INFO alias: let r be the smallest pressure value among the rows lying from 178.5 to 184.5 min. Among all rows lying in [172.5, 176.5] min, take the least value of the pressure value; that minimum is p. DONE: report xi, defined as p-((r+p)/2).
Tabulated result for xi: 0.010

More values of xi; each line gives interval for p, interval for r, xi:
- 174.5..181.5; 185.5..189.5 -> -0.010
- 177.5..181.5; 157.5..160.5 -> 0.037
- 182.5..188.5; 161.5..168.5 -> 0.030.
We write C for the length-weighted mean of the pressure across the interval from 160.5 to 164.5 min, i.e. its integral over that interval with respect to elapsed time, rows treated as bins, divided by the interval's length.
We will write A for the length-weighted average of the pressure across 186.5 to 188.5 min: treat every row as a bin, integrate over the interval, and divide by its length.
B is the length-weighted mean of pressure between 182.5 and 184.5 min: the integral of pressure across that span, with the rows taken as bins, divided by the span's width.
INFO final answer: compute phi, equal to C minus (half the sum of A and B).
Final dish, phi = -0.07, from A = 1.16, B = 1.18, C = 1.10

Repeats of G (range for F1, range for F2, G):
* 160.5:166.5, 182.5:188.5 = 0.484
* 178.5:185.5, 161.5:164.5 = 0.511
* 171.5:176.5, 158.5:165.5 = 0.514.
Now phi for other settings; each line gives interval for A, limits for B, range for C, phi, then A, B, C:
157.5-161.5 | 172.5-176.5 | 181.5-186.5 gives 0.05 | 1.07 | 1.17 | 1.17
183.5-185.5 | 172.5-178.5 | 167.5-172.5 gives -0.03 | 1.17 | 1.16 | 1.14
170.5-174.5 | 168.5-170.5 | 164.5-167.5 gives -0.04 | 1.15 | 1.15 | 1.11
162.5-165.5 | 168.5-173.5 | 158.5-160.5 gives -0.07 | 1.11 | 1.15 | 1.07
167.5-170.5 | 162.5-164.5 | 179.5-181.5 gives 0.01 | 1.14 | 1.11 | 1.14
